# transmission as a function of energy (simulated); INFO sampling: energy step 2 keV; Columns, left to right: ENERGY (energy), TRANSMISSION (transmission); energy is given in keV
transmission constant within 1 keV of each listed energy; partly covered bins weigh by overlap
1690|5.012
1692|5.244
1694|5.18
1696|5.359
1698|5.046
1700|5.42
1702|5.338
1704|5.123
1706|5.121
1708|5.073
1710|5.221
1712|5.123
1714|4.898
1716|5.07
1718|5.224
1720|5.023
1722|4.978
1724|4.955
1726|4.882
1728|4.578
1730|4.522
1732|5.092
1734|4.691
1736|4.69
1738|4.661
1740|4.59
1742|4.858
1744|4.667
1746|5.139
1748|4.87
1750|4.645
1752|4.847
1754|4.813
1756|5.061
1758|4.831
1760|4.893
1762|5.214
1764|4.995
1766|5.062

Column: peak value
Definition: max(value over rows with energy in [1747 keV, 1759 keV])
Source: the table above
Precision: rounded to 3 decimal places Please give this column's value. 5.061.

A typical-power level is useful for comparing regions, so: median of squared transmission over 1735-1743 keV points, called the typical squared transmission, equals 21.9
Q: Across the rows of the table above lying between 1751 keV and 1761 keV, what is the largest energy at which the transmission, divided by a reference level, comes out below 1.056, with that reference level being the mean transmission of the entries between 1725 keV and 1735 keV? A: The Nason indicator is 1760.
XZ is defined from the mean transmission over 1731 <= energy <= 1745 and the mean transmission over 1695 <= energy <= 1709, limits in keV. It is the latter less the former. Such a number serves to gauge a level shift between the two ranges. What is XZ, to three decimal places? 0.462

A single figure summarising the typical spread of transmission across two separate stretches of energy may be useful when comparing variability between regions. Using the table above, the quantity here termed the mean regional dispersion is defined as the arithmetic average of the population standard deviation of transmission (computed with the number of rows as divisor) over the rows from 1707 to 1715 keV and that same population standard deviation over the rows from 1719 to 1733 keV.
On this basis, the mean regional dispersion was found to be 0.162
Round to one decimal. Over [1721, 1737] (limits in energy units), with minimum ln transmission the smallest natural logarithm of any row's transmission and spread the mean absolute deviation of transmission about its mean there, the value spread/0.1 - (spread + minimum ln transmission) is 0.1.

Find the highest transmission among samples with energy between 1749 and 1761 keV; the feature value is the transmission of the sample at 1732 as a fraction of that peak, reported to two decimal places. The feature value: 1.01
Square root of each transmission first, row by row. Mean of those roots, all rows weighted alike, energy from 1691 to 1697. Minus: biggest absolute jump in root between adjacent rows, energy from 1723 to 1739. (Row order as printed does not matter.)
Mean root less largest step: 2.16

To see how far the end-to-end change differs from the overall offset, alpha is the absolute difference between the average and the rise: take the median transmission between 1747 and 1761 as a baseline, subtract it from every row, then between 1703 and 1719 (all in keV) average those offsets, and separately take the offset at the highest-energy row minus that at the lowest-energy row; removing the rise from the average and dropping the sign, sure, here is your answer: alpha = 0.2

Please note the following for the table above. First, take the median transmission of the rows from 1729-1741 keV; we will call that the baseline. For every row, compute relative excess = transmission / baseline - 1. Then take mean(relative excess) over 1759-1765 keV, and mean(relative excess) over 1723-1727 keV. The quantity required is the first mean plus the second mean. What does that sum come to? 0.13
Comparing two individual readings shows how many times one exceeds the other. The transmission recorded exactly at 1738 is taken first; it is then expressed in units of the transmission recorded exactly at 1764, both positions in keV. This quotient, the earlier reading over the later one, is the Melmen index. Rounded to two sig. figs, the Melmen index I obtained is 0.93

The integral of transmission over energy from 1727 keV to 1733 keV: 28.4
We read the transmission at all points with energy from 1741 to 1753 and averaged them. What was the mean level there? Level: 4.8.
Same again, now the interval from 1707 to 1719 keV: 5.1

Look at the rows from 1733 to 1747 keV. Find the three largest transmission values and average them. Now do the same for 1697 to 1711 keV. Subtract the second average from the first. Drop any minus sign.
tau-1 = 0.43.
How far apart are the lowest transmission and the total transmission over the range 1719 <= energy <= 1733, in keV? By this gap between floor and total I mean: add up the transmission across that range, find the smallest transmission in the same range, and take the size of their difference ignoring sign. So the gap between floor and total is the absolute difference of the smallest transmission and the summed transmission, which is 29.5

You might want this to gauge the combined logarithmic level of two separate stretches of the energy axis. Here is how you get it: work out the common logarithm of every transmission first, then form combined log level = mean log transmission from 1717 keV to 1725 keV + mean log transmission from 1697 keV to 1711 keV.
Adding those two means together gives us 1.42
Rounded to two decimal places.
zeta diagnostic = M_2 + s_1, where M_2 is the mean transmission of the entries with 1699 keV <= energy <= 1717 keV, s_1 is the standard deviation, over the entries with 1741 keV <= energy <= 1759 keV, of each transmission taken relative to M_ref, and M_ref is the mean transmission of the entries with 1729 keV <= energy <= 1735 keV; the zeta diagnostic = 5.31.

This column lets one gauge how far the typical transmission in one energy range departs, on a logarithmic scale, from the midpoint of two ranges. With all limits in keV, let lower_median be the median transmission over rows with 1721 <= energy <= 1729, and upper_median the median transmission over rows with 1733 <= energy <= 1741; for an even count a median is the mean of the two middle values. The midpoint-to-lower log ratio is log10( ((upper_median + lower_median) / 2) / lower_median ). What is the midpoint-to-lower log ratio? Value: -0.011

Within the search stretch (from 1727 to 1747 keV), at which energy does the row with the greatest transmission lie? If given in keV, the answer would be 1746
